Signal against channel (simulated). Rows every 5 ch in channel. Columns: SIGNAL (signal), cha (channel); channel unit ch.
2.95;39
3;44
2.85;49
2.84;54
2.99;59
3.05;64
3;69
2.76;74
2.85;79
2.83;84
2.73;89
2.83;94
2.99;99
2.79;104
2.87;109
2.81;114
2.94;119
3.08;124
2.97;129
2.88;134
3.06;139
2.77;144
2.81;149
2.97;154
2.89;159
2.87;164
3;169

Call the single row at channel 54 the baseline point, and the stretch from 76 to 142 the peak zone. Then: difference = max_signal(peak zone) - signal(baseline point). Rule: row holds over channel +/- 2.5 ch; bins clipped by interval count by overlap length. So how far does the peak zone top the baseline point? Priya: 0.24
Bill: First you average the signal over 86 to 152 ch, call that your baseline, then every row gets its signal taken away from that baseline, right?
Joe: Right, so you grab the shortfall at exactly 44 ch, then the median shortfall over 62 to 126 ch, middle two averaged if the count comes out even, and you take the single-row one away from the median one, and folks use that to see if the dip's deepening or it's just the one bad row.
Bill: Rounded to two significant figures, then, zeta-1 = 0.15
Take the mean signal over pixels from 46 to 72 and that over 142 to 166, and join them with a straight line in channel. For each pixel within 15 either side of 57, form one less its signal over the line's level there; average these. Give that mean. -0.002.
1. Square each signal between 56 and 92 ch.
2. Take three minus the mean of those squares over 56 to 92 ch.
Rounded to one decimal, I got -5.3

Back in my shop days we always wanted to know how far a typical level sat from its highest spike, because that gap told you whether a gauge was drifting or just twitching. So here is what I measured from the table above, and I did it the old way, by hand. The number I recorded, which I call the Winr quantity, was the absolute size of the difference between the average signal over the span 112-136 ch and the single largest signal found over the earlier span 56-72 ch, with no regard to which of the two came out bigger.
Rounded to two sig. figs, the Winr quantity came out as 0.11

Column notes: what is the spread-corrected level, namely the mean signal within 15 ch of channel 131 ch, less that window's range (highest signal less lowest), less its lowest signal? -0.13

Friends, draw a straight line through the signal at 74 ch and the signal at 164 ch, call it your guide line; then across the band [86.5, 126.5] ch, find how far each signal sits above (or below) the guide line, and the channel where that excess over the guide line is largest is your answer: 124 ch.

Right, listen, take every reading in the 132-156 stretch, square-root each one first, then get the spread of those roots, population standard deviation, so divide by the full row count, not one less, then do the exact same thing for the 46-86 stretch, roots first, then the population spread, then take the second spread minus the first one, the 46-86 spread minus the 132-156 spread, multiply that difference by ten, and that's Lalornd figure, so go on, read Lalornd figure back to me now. -0.029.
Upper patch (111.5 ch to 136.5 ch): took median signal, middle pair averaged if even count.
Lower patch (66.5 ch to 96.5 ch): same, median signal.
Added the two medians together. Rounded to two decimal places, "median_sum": 5.77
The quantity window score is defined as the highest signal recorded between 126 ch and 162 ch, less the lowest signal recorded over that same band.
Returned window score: 0.290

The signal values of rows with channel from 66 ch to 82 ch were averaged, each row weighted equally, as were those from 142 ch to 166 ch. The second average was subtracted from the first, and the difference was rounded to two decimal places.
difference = 0.01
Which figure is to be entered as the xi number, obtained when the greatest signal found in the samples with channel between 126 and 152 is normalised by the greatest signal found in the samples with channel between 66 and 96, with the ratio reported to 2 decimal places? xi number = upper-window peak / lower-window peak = 1.02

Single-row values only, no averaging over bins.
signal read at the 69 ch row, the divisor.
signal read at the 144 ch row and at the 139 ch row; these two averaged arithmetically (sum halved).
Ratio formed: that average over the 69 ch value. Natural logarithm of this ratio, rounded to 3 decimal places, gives -0.029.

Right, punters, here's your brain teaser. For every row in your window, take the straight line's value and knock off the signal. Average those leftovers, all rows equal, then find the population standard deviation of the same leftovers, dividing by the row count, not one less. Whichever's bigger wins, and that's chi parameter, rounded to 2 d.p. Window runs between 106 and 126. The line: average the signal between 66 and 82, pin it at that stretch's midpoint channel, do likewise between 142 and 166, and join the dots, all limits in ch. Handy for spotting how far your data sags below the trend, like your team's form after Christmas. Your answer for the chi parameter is 0.10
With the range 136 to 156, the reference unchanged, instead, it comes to 0.12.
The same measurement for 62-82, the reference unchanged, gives 0.12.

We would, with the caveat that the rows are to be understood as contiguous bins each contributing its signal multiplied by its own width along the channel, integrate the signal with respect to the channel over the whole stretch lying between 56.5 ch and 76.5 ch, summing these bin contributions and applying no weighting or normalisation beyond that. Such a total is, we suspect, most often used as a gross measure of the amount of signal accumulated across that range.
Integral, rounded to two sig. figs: 59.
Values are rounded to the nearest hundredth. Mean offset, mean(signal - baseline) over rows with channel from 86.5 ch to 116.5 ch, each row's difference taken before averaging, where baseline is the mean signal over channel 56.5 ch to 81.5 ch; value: -0.09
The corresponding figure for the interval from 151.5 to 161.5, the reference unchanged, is 0.00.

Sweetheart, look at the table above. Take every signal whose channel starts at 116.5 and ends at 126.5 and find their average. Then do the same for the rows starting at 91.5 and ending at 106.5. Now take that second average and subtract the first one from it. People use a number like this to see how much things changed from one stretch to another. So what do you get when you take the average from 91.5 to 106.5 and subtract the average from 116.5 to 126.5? -0.14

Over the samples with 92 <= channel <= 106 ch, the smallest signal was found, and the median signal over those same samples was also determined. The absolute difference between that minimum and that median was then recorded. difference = 0.040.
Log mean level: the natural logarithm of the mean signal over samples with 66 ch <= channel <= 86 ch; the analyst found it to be 1.05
